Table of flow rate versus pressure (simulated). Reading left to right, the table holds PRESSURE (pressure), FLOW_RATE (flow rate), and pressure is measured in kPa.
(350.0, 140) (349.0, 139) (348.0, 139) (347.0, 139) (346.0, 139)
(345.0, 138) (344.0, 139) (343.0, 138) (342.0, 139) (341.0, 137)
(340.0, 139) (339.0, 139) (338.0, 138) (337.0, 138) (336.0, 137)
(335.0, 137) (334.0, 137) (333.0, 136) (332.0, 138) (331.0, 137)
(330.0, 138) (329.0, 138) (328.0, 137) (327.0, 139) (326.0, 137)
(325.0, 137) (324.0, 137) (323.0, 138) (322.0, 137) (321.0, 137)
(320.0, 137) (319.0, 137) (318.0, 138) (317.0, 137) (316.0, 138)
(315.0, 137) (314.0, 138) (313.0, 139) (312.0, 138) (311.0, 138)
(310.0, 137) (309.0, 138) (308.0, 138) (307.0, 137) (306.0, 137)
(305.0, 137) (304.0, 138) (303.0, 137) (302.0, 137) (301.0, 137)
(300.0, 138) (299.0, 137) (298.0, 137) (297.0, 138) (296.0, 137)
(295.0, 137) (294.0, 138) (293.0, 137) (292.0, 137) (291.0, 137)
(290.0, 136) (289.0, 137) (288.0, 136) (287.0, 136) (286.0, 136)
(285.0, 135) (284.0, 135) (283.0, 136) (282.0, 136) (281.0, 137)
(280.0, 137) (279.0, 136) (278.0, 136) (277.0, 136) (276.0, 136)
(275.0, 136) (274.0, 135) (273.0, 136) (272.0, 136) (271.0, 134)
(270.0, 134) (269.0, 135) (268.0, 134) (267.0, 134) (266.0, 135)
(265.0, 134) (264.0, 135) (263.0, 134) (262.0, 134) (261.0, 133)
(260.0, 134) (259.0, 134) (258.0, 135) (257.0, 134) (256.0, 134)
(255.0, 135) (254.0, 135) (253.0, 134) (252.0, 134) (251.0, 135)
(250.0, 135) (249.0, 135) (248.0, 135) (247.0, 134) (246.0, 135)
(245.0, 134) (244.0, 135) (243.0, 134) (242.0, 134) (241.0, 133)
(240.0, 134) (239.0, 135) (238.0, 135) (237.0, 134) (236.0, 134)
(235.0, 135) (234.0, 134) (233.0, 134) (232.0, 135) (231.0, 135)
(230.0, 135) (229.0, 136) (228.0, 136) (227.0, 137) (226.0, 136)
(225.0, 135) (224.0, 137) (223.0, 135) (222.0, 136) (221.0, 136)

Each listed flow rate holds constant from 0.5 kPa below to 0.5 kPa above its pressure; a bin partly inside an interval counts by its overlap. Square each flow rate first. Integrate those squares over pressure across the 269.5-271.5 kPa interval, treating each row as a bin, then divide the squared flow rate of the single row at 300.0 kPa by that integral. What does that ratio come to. 0.530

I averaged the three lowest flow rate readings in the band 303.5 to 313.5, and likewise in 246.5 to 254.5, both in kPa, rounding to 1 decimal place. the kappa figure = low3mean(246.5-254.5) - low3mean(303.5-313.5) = -3.0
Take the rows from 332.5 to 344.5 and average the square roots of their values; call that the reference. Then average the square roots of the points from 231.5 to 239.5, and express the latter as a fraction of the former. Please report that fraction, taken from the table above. 0.988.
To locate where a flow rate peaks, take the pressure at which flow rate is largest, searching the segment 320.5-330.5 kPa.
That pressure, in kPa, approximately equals 327.0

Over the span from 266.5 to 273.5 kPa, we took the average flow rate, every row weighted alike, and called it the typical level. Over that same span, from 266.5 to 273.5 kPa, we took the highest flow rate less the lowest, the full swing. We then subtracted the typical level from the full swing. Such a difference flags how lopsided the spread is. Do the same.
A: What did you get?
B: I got -133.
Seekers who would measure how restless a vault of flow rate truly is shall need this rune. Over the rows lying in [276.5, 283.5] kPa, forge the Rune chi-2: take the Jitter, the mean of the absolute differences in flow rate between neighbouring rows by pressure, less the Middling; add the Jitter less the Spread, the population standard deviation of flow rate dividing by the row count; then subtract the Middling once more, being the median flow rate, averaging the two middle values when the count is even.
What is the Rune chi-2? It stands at -272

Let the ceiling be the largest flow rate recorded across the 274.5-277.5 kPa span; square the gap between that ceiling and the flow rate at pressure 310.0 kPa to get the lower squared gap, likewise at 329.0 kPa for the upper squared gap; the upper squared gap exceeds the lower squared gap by 3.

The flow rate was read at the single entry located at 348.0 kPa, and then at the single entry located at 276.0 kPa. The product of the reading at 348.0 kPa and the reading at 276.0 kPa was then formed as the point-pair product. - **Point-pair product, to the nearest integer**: 18904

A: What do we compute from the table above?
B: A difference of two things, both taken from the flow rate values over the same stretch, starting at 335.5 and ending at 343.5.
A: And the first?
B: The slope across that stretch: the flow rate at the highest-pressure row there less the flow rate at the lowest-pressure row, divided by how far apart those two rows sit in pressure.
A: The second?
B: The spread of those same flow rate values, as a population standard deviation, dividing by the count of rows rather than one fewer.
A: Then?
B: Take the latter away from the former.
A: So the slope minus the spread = -0.64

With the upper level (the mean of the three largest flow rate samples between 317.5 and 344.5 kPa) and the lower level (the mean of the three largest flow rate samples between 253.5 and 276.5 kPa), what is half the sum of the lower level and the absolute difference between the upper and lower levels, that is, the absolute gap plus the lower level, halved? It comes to 69.5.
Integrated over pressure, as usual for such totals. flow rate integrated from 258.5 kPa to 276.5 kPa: 2423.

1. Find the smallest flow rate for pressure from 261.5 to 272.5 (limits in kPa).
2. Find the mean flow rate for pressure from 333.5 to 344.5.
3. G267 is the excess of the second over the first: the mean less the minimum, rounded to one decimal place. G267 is 4.0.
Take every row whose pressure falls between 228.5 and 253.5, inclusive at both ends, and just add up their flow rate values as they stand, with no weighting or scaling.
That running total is 3363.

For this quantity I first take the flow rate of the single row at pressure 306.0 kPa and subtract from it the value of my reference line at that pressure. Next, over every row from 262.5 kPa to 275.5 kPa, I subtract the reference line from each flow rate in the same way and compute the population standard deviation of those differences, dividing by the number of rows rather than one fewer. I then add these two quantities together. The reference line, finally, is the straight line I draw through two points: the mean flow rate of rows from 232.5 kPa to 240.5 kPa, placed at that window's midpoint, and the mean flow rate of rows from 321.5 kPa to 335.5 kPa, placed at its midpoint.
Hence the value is 1.11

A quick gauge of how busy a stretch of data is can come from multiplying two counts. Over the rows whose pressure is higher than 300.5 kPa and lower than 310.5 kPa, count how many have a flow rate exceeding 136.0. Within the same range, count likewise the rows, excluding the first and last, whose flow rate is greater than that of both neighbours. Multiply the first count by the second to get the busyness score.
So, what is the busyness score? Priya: 10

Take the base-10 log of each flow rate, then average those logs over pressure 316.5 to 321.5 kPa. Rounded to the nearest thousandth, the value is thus 2.137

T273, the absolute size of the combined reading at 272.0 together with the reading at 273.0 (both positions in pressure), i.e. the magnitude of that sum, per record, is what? 272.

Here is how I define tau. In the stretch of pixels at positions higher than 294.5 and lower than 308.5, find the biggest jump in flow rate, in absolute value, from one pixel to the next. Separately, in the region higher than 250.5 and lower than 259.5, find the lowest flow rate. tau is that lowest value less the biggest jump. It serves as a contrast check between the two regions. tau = 133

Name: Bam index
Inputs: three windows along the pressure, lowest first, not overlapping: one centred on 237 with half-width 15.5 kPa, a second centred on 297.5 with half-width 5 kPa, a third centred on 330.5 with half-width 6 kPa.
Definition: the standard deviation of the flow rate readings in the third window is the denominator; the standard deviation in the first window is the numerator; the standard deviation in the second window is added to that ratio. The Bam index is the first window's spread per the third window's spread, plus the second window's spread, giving 1.67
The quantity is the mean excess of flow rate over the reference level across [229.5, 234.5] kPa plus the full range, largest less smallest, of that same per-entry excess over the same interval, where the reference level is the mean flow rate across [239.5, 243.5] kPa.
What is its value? 2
